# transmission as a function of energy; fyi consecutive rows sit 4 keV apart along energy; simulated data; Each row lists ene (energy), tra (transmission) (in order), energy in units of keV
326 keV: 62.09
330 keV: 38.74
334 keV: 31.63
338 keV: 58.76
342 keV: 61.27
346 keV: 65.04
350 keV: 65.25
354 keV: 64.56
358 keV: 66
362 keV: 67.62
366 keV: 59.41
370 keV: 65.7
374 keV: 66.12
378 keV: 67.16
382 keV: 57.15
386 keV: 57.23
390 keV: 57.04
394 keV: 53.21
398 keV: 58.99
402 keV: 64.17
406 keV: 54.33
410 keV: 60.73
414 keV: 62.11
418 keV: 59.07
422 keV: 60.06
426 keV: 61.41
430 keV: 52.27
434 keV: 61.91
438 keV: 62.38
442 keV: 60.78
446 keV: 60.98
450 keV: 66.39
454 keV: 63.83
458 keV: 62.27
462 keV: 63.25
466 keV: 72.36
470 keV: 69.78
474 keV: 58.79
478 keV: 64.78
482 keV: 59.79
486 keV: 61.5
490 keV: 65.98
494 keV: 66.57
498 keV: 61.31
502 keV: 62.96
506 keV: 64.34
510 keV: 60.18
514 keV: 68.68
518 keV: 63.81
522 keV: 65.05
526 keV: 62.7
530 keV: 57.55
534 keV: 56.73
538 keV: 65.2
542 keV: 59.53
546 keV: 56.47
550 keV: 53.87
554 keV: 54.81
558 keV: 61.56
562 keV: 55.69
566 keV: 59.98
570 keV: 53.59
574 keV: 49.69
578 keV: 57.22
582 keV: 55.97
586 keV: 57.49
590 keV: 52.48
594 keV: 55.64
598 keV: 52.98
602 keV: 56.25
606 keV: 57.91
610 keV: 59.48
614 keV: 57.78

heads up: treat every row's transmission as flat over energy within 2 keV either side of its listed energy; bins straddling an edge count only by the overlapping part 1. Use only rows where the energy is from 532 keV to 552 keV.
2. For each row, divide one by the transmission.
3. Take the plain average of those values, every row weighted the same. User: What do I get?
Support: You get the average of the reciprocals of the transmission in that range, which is 0.0172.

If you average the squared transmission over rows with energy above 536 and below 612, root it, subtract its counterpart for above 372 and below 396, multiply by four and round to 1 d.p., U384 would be -12.6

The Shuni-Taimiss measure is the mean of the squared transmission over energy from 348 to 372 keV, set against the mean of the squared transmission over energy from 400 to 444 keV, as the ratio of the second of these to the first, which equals 0.86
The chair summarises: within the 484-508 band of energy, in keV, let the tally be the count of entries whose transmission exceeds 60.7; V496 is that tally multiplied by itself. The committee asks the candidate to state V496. 36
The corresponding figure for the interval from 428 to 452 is 25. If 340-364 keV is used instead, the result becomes 36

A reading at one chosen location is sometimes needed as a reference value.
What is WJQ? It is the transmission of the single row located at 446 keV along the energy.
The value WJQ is 60.98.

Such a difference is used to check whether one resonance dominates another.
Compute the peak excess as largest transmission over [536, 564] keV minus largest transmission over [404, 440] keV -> 2.8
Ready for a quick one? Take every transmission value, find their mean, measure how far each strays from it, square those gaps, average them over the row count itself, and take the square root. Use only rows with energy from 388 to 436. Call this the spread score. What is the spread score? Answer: 3.6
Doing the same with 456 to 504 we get 3.8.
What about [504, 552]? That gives 4.3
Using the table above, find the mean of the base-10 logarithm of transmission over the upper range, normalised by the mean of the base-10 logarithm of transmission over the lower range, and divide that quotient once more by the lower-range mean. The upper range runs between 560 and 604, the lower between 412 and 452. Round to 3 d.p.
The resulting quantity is 0.548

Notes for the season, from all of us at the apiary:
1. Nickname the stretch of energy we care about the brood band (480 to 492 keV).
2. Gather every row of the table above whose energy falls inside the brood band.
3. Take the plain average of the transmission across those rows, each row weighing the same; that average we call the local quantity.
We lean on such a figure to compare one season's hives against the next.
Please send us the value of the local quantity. 62.4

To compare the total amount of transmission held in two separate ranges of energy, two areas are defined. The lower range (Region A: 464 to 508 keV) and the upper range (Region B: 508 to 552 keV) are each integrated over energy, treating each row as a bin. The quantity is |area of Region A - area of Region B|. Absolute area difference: 154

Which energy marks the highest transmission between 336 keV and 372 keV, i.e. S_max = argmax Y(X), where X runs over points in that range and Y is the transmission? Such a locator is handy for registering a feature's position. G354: 362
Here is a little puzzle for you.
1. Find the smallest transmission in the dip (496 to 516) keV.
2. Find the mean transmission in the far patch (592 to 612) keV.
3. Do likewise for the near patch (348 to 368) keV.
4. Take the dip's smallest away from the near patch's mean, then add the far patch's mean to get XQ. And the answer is 60.8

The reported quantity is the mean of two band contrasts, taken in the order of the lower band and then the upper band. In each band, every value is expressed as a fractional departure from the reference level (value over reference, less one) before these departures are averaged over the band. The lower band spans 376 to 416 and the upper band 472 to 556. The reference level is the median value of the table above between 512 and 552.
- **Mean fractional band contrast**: -0.013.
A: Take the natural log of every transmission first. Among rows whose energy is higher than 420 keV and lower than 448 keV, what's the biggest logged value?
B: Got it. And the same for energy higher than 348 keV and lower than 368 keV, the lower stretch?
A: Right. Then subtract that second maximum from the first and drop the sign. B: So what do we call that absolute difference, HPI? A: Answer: 0.081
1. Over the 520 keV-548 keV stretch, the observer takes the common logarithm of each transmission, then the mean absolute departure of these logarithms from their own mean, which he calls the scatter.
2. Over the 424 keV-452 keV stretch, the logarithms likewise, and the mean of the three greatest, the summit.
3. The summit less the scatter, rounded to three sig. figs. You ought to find 1.78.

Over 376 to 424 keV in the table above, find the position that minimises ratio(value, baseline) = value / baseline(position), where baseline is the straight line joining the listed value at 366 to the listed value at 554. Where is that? 394 keV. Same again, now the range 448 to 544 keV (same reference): 534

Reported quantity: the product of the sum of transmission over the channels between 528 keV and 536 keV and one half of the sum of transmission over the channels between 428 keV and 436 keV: 6524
